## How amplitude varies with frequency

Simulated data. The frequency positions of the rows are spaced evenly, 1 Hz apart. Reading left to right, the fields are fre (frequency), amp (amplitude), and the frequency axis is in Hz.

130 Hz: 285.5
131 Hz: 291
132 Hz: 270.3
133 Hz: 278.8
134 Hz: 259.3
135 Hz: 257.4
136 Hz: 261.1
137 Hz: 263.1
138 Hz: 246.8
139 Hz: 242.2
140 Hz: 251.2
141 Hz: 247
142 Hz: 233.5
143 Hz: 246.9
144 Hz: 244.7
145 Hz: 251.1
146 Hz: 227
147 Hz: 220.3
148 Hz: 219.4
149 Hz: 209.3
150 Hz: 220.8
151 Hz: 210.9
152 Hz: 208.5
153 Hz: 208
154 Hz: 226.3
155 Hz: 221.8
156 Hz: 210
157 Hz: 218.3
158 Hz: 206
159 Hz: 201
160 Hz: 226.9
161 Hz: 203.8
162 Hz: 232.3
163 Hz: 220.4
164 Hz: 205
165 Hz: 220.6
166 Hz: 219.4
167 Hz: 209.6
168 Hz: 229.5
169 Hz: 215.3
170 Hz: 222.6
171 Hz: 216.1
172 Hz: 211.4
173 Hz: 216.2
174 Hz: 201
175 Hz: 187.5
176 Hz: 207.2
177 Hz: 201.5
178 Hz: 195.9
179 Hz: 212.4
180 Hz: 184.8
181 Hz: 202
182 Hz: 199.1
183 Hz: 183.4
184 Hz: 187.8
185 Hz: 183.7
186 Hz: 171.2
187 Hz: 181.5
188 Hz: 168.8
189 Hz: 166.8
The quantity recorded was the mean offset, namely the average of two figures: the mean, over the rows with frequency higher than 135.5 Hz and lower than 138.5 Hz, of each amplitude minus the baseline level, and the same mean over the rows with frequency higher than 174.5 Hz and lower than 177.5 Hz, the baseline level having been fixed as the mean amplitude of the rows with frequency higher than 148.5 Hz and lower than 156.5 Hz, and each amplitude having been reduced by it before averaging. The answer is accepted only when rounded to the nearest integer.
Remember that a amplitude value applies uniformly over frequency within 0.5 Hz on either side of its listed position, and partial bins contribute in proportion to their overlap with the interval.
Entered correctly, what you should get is 13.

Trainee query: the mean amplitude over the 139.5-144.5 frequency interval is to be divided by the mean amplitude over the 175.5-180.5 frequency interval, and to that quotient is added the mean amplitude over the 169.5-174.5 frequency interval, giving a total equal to 215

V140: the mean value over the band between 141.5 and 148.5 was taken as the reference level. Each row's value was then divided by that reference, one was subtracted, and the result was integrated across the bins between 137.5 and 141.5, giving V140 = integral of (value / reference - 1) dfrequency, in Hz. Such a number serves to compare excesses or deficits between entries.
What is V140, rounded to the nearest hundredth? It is 0.21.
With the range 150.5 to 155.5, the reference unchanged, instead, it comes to -0.42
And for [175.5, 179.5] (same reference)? -0.52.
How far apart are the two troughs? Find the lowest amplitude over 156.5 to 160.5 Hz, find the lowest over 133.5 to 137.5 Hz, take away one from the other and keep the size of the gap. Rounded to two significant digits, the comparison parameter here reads 56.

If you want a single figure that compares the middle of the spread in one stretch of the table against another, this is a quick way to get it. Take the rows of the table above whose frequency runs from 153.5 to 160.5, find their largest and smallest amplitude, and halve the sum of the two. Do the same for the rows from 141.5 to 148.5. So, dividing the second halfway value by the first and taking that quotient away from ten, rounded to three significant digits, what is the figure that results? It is 8.90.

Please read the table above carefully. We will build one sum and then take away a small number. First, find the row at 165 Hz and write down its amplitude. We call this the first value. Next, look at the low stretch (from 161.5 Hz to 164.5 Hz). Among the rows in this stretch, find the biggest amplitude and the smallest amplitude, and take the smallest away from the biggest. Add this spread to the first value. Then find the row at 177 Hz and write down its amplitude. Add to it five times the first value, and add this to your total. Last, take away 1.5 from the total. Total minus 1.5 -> 1551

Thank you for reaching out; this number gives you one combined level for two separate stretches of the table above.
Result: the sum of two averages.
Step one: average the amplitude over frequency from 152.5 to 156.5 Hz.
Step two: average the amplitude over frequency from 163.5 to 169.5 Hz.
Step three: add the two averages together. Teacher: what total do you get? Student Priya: 433.1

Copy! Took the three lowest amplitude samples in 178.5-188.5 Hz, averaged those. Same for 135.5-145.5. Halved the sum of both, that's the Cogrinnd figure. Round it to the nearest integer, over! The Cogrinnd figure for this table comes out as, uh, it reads 207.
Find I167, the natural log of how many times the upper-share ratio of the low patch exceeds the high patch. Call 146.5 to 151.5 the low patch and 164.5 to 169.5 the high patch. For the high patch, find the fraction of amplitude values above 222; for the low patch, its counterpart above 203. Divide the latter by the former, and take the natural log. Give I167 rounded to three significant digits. 1.61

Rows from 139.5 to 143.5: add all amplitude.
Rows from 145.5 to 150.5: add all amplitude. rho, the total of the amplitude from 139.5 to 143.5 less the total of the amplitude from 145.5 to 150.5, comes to -118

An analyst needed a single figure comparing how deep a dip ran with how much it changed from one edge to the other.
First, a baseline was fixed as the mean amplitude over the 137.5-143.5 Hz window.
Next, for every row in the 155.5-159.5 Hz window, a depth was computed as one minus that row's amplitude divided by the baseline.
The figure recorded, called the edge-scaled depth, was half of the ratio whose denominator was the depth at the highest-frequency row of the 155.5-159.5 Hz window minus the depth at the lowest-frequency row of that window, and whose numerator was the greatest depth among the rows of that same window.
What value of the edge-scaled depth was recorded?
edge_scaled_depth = 2.4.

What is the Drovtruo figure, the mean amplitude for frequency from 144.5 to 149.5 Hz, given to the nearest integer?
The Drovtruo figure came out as 225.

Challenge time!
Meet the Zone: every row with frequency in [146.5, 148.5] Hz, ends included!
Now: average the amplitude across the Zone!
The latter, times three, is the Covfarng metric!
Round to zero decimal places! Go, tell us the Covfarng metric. 660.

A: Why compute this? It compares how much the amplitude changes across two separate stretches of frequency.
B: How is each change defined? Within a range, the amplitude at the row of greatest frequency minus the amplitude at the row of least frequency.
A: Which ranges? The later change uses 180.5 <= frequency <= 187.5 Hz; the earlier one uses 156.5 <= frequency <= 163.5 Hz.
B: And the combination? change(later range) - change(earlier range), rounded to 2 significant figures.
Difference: -23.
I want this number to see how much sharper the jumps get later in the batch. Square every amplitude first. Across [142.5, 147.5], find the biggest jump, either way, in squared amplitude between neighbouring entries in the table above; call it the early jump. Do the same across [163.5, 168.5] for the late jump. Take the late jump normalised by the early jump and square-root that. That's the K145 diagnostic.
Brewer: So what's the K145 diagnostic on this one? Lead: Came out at 0.87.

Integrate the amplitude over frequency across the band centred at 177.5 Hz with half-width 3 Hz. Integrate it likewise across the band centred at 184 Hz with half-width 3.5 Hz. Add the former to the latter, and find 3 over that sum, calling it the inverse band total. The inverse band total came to 0.0012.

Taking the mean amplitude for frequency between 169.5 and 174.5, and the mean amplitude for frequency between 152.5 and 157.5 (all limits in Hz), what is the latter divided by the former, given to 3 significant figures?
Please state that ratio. 1.02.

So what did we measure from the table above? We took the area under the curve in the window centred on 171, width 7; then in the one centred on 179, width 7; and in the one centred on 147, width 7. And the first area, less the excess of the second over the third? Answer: 1702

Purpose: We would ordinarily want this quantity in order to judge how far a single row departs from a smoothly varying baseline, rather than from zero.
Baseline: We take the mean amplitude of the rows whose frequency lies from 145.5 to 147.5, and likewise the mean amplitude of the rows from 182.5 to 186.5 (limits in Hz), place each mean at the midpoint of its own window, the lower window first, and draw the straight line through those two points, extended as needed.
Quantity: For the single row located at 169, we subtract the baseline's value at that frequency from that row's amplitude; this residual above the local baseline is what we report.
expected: 17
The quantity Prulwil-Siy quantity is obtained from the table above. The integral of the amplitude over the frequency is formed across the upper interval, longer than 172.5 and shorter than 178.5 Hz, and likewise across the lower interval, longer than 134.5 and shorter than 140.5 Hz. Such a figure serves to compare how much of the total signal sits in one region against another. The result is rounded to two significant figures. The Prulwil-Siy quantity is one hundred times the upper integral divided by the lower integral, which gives 79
